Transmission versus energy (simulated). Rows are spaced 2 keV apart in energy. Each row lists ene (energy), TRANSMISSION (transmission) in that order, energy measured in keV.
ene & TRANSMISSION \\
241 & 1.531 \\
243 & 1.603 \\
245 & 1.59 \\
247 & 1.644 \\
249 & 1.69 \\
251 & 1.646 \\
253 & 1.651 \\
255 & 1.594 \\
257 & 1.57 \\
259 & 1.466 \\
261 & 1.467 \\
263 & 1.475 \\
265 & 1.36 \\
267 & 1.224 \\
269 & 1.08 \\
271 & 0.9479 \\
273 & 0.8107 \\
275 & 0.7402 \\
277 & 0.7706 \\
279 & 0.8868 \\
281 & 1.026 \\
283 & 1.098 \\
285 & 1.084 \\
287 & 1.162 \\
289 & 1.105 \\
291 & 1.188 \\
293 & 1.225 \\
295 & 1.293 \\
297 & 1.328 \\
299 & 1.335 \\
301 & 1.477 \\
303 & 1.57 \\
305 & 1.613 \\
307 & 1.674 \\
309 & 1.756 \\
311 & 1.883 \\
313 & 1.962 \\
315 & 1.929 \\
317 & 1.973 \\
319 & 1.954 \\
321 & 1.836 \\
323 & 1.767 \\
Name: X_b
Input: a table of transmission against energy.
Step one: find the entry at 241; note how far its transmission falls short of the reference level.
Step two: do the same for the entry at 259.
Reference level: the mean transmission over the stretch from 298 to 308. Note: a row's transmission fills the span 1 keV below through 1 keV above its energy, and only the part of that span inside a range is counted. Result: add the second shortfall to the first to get 0.1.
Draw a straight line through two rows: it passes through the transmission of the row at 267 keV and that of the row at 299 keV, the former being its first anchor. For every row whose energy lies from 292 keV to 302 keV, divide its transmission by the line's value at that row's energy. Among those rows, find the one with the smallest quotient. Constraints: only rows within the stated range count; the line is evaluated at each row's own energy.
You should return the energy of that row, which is 293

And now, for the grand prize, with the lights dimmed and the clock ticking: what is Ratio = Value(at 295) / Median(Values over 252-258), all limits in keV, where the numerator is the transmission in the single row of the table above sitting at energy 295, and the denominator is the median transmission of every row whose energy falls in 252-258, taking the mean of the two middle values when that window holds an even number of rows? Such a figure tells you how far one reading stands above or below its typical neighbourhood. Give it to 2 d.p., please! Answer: 0.81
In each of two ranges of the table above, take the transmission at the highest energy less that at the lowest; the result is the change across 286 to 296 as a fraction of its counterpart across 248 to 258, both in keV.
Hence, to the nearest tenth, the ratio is -1.1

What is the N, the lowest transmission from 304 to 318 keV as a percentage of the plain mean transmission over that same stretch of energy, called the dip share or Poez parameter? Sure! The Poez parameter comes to 88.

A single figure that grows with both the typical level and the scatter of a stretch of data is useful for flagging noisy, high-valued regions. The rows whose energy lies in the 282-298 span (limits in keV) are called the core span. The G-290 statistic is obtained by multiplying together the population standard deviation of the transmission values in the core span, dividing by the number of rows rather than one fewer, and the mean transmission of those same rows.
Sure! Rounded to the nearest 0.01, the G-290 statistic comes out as 0.10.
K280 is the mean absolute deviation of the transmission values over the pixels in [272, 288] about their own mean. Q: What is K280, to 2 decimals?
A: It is 0.15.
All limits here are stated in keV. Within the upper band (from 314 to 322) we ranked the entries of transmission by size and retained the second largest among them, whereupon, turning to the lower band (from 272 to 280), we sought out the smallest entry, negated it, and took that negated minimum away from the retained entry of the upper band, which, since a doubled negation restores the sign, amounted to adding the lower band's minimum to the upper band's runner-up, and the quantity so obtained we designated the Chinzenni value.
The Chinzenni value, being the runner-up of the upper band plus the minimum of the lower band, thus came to 2.7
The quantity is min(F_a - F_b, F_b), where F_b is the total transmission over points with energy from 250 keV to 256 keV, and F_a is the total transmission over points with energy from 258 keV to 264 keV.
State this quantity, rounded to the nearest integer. 0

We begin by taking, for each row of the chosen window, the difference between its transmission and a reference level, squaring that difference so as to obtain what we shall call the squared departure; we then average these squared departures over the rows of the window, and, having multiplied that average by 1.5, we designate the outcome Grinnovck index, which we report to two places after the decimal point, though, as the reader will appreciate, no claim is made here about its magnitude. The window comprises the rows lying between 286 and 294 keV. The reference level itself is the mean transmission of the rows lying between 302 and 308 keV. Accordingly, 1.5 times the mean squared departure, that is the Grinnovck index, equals 0.31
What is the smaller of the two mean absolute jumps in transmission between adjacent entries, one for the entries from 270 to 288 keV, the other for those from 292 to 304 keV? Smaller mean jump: 0.069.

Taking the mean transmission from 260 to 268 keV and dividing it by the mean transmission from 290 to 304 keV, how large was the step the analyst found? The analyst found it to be 1.0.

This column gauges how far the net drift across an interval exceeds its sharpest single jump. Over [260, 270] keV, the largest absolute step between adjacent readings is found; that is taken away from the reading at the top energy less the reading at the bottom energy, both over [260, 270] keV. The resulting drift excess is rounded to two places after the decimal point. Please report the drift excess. -0.53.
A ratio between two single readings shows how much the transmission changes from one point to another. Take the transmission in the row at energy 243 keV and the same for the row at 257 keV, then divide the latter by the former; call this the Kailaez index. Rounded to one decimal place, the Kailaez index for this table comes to 1.0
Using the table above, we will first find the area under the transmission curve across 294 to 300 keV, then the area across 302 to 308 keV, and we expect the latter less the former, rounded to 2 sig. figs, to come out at 1.8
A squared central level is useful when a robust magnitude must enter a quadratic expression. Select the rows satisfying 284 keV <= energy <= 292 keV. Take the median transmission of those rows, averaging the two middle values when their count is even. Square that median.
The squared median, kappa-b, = 1.3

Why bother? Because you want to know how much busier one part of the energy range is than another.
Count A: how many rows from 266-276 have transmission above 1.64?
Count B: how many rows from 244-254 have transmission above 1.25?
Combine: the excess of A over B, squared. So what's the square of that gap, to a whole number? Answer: 25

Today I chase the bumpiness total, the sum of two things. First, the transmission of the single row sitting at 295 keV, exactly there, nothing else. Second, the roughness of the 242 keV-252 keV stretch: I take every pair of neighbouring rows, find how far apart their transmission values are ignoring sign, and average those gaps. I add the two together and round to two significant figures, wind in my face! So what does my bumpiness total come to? 1.3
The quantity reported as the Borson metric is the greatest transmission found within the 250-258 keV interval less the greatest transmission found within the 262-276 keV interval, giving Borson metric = 0.18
